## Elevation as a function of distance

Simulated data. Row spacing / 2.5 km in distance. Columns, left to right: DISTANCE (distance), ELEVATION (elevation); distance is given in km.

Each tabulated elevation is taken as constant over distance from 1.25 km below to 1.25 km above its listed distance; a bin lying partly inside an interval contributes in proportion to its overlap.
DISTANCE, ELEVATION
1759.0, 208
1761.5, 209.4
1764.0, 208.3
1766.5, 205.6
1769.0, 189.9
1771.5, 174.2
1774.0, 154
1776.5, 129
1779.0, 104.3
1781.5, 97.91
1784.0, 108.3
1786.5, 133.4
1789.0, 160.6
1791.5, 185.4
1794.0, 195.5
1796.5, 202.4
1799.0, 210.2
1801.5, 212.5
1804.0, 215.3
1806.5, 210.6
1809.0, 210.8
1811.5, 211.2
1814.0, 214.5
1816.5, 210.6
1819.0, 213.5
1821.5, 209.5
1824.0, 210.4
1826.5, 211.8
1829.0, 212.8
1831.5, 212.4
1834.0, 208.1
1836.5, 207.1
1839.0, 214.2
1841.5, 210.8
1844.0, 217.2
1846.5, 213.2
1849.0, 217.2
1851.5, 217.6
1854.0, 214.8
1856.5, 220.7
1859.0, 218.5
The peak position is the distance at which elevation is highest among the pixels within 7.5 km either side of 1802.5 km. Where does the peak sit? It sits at 1804.0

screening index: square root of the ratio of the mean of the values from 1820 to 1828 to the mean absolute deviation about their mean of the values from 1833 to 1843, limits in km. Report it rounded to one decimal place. 9.3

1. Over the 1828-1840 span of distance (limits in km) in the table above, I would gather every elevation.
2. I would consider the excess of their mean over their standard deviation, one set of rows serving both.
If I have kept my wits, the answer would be 208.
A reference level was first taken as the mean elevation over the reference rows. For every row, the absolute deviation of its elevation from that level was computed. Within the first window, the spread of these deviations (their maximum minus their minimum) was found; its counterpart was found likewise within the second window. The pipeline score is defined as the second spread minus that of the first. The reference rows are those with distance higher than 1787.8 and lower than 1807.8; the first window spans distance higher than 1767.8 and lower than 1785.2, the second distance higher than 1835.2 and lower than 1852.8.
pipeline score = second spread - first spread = -81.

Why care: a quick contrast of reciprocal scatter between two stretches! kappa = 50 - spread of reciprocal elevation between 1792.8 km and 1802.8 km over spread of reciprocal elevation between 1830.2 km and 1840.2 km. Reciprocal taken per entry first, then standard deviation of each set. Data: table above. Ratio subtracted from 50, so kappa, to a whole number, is 48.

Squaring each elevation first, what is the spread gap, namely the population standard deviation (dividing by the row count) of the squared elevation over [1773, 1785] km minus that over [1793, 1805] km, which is 2210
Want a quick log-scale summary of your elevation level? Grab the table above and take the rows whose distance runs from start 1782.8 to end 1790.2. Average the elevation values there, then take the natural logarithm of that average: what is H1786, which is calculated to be 4.90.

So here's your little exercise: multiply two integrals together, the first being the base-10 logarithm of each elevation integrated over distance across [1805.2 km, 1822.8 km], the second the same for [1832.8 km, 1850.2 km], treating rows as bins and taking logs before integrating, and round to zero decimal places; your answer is 1657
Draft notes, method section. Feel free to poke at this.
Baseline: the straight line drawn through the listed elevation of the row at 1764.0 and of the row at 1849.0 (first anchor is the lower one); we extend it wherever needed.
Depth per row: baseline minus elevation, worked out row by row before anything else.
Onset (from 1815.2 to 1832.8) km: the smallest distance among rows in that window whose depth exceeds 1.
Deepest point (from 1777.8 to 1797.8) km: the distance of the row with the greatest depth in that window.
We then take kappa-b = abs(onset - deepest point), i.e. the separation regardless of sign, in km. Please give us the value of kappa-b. 35.0 km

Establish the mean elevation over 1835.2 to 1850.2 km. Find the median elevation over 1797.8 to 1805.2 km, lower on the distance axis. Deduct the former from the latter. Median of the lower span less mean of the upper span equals -1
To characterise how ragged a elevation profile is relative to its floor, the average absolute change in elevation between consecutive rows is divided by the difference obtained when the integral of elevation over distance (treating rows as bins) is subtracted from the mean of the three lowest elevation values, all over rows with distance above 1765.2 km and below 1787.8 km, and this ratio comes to -0.0057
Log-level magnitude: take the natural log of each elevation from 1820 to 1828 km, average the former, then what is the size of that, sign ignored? 5.35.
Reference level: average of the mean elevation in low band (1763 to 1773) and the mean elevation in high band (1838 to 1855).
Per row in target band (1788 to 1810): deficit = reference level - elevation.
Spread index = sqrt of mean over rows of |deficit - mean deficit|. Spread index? 3.6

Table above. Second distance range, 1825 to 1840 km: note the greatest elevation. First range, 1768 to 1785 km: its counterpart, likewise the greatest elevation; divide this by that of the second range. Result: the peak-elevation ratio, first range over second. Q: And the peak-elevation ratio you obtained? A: 0.887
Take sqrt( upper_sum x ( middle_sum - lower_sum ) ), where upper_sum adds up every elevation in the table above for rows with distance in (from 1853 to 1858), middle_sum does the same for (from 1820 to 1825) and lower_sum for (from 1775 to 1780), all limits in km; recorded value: 285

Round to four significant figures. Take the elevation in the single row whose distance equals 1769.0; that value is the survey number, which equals 189.9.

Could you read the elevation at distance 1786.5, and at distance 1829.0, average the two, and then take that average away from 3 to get -170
